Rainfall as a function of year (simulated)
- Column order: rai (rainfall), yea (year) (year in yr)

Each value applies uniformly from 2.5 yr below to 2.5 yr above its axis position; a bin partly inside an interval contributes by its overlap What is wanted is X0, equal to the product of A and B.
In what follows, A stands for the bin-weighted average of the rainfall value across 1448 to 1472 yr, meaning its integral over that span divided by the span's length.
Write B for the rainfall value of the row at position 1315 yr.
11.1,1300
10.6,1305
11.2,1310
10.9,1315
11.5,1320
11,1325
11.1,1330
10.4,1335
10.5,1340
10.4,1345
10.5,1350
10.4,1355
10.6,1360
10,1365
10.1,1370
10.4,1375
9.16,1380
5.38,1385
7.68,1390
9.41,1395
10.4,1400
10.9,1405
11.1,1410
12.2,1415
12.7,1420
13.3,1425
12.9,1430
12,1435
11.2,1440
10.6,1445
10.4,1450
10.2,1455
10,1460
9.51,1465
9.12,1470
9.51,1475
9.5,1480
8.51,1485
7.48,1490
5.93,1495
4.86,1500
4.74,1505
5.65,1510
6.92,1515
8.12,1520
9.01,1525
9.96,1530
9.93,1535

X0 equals 107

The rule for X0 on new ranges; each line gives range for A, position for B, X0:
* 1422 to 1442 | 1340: 130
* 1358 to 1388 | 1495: 55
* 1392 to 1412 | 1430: 134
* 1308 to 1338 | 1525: 99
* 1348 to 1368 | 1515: 72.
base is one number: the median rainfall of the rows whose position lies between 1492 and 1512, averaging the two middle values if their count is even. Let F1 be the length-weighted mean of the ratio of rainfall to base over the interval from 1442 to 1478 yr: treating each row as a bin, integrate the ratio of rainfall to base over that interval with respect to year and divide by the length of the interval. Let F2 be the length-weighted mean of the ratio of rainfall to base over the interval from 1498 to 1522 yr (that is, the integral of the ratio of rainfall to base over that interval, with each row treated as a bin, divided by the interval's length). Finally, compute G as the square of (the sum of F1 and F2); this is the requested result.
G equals 9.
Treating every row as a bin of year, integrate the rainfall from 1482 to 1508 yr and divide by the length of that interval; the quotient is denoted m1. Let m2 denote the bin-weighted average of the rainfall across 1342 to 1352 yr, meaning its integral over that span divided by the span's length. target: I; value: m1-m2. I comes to -4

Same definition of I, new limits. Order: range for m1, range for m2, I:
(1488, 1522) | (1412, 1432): -7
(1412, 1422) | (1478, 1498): 5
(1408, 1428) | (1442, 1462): 2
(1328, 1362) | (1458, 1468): 1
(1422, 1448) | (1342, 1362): 2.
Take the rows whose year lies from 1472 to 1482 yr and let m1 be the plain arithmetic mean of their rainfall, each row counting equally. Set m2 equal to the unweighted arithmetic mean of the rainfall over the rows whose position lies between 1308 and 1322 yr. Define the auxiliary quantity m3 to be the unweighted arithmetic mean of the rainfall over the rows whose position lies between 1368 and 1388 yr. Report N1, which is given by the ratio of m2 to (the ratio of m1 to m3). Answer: 10.3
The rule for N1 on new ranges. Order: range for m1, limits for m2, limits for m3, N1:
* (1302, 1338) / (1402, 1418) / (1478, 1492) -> 8.8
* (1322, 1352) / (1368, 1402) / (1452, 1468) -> 8.3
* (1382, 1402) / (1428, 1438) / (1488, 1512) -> 8.7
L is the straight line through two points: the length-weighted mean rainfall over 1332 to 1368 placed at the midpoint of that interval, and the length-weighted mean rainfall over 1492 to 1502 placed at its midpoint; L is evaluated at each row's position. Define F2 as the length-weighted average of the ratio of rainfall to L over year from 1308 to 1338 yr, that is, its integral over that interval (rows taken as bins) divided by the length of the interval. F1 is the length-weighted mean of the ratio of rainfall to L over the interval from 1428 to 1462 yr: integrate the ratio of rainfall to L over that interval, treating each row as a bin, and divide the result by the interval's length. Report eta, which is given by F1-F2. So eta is 0.5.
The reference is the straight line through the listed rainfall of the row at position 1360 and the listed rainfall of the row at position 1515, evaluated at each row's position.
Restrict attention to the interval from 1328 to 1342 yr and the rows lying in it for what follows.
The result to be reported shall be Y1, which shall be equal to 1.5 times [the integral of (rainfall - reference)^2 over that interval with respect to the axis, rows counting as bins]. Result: 7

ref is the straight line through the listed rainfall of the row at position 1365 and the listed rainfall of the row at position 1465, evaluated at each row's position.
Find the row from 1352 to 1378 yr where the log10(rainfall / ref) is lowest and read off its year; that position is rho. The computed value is 1365 yr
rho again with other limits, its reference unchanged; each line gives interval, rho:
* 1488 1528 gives 1505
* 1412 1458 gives 1455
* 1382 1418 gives 1385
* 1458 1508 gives 1505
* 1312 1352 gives 1335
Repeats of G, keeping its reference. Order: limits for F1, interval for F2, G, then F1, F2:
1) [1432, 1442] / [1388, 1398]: 15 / 2.22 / 1.7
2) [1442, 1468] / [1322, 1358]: 16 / 1.93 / 2.0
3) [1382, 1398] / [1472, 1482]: 11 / 1.45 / 1.8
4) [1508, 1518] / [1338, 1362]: 10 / 1.22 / 2.0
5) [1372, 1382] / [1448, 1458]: 15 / 1.87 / 2.0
